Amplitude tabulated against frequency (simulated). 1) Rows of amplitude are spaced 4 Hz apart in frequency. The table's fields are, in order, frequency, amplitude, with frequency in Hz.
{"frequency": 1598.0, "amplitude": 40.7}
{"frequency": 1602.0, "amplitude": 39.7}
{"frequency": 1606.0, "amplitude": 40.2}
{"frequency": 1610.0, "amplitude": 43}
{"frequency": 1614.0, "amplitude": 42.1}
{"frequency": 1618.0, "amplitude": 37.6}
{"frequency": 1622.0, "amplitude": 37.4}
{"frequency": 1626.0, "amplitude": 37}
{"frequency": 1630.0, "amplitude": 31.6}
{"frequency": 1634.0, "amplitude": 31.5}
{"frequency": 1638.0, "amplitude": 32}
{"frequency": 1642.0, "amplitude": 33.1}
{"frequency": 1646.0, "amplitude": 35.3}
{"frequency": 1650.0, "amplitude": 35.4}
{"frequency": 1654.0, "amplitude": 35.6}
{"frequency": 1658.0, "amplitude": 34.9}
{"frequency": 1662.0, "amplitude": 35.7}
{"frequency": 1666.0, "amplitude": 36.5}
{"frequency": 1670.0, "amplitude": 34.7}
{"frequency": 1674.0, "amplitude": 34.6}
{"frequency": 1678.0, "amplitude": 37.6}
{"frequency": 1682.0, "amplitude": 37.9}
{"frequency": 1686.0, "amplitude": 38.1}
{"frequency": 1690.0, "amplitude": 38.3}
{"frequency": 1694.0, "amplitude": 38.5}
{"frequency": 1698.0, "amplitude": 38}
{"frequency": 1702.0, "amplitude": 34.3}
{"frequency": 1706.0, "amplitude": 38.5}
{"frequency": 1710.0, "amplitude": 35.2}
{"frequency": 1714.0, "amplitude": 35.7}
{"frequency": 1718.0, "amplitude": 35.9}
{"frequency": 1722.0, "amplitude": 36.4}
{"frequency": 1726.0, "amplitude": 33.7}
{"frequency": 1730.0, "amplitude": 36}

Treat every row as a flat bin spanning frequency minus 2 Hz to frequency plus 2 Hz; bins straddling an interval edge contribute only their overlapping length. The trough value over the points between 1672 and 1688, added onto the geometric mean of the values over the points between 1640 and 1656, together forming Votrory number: 69.43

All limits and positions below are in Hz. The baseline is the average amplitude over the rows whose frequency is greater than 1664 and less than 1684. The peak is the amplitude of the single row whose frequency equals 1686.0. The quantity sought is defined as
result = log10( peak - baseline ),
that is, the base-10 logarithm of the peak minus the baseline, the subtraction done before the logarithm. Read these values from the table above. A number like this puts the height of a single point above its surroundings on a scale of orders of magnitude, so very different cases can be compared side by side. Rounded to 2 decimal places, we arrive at 0.26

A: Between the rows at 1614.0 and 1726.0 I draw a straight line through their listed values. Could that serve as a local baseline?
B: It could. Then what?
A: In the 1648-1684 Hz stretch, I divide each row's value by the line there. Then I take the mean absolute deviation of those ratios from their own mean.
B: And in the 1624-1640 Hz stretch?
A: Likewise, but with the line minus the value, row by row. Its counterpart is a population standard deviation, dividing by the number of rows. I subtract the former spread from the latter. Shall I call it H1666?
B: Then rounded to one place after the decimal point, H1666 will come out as 2.0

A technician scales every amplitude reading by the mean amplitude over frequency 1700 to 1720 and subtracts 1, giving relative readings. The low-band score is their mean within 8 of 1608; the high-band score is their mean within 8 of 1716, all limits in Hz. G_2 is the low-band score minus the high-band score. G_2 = 0.15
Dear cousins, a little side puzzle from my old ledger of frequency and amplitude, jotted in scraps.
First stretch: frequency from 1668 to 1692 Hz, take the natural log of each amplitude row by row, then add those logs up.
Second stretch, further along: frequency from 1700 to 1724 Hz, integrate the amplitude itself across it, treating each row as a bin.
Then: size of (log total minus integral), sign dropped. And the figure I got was 842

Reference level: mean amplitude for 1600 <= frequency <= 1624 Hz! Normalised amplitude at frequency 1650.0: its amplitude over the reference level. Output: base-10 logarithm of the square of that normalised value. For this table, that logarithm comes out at -0.11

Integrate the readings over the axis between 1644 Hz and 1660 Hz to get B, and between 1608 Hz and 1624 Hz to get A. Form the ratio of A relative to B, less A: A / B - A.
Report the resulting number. -639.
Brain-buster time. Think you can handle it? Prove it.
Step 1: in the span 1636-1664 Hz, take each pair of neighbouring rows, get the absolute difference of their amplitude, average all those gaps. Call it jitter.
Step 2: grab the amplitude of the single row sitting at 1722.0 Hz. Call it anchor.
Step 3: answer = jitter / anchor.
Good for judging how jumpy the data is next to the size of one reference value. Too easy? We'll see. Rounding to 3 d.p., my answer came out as 0.023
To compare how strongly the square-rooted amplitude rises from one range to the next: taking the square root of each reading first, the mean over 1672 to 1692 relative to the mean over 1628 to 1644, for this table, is 1.08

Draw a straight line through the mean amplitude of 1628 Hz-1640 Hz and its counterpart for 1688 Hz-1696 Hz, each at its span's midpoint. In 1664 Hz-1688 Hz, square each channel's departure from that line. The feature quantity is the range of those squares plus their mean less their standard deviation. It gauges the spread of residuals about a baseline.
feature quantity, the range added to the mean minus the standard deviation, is 3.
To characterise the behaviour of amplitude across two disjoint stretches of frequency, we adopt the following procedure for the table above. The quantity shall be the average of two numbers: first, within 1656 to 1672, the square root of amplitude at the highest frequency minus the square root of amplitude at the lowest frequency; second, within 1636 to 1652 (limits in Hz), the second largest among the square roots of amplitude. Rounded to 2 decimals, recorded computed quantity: 2.96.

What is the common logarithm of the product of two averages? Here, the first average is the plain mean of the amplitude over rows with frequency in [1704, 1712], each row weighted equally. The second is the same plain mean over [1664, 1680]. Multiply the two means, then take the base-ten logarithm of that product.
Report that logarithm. 3.12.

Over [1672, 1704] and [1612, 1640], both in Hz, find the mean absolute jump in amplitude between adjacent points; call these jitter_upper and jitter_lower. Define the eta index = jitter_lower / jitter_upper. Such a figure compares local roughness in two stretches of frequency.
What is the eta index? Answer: 1.60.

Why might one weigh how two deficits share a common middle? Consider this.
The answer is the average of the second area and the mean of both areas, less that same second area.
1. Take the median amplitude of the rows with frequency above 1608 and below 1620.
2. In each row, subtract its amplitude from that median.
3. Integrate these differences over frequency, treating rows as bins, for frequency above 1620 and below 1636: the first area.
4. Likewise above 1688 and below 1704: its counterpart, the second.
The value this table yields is 12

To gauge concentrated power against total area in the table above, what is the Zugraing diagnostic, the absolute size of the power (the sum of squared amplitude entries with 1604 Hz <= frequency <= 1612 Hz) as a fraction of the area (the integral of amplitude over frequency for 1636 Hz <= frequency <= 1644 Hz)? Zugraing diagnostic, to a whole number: 13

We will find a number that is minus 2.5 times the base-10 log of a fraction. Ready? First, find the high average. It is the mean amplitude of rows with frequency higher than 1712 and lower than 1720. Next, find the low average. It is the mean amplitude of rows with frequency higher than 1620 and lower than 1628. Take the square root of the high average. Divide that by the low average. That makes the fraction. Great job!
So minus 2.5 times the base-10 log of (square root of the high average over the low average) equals 1.98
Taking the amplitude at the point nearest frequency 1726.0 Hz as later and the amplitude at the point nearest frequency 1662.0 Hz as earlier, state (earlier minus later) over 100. 0.020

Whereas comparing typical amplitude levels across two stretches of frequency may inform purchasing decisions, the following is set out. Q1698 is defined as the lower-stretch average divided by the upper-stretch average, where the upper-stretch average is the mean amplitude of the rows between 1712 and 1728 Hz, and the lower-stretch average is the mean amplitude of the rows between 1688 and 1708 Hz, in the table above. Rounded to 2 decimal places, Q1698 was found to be 1.06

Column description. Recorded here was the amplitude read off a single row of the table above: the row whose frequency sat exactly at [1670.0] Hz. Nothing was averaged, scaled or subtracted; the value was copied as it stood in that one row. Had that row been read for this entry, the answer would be 34.7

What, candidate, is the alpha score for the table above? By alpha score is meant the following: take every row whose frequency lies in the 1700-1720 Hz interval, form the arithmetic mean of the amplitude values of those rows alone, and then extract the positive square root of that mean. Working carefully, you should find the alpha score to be 5.99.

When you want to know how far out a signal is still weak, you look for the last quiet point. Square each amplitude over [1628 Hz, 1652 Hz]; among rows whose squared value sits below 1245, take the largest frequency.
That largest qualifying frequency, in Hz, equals 1642.0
